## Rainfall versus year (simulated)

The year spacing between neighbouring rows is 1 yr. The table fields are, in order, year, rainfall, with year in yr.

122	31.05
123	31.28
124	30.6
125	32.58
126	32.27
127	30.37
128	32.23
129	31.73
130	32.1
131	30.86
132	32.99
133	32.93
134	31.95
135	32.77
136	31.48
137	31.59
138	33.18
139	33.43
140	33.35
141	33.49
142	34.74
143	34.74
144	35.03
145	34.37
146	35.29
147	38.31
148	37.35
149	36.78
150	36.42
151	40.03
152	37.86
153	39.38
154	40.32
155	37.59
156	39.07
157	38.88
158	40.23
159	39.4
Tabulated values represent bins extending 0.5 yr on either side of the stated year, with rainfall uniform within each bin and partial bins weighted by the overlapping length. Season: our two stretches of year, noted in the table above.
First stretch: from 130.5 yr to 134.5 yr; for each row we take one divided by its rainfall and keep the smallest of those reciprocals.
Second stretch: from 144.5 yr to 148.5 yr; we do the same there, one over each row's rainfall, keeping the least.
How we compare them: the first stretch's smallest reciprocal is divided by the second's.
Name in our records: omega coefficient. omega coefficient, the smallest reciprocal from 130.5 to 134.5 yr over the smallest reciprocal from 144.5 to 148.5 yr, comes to 1.16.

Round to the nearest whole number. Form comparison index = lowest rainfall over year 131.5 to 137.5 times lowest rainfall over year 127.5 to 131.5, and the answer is 971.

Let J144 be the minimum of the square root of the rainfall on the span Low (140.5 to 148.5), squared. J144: 33.5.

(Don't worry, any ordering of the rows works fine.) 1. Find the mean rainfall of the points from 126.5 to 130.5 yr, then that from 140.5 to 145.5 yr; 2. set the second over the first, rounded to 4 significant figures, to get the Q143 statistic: 1.091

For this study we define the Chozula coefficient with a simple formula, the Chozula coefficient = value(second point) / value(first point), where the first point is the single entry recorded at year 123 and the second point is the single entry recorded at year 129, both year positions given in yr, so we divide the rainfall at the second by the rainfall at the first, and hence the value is 1.01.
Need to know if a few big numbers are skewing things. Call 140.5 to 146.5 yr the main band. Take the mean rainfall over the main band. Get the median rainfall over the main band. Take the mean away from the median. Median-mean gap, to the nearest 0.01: 0.13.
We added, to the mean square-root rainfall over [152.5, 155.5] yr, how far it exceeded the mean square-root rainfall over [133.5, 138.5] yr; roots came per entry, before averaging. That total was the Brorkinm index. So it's 6.83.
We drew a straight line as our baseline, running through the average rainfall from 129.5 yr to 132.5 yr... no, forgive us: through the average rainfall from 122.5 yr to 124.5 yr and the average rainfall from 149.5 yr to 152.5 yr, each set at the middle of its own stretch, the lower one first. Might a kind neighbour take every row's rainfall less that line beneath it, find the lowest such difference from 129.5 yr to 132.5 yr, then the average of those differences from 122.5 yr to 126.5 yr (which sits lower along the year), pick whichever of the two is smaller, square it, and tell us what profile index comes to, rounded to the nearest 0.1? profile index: 4.1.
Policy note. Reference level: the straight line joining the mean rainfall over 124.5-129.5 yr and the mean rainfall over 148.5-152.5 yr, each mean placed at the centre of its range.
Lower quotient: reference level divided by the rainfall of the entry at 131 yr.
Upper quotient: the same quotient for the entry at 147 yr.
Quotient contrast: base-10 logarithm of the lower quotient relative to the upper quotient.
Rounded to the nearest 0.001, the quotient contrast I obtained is 0.044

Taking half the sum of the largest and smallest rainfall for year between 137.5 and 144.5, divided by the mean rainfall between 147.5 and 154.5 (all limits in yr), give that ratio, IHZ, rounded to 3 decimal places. 0.890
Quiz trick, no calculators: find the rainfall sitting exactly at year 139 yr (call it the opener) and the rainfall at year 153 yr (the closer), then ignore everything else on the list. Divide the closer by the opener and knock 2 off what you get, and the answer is -0.82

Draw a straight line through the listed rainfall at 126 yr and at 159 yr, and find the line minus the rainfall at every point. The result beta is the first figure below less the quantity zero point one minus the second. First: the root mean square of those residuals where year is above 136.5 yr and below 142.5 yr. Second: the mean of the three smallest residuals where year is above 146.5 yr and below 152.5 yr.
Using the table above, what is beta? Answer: 0.5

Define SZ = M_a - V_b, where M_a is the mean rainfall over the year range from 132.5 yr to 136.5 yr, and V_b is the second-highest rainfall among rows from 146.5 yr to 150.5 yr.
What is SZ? -5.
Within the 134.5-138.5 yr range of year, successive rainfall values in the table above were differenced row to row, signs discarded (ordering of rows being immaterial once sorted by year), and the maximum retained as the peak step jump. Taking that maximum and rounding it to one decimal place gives 1.6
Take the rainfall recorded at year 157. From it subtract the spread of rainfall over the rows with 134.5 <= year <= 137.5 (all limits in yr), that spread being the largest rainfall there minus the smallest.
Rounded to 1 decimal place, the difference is 37.6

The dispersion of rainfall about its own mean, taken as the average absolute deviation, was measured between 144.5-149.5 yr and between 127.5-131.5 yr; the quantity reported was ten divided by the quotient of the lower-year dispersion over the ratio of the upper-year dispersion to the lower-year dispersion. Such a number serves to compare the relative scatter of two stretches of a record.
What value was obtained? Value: 67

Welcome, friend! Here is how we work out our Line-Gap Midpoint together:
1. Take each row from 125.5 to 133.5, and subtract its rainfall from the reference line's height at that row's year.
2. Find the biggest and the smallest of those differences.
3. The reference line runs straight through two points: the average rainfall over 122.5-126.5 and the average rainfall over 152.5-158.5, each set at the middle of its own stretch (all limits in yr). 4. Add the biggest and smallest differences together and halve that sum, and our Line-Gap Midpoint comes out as 1.1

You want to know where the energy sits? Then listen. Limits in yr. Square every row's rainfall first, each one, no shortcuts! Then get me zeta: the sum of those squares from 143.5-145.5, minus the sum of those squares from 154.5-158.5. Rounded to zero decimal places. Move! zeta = -3661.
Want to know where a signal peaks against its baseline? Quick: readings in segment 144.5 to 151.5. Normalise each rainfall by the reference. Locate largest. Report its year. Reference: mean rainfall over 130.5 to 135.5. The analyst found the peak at 151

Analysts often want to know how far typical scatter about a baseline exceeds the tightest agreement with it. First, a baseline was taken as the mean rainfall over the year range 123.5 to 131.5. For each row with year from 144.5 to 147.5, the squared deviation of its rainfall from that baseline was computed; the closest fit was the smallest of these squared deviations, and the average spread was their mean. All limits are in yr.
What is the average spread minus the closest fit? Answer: 14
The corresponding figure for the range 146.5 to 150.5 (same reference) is 9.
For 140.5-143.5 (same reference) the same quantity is 4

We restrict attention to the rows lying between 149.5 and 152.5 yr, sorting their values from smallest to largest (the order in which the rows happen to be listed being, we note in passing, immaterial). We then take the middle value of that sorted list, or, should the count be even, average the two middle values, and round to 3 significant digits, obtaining 37.9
